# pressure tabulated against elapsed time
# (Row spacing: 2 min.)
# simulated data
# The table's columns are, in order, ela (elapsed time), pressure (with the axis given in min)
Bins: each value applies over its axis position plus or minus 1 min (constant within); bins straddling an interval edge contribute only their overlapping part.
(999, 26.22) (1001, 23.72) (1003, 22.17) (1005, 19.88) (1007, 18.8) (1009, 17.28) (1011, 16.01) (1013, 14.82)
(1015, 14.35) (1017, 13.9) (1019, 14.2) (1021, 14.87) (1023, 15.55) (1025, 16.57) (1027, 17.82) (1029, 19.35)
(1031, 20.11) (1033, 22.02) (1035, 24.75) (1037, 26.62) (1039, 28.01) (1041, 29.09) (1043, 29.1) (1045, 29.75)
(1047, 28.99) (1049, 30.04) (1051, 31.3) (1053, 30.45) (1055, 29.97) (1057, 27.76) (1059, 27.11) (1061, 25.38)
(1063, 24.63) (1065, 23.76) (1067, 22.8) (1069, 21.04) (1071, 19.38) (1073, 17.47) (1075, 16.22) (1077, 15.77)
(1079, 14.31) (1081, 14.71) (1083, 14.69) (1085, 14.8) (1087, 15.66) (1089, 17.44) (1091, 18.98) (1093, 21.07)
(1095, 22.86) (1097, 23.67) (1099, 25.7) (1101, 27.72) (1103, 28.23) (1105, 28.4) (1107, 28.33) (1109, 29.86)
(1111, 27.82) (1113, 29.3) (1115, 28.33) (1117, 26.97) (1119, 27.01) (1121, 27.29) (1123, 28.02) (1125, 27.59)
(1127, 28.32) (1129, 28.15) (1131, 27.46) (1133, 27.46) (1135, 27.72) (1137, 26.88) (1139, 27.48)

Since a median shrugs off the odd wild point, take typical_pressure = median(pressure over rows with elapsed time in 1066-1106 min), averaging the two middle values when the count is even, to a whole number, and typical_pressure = 19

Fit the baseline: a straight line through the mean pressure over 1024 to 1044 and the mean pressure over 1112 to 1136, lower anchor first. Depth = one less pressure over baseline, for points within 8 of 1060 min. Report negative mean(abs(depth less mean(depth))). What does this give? -0.10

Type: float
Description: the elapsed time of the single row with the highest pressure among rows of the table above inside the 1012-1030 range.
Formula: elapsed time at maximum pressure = 1029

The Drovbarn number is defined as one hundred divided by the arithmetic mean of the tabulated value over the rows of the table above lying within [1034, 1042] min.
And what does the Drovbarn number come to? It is 3.7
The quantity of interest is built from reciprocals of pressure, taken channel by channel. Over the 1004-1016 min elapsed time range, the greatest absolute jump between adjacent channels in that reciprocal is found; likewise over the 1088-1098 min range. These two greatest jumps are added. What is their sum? 0.010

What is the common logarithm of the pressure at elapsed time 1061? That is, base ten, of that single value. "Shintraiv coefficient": 1.40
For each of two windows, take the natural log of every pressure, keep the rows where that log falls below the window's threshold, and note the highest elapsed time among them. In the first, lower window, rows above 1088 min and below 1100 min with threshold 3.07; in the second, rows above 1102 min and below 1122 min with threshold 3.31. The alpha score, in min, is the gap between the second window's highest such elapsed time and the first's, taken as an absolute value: 28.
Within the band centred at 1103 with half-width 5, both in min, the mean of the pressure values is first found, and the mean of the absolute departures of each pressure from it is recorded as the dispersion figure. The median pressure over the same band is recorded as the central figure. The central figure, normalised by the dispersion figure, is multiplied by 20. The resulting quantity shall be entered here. 714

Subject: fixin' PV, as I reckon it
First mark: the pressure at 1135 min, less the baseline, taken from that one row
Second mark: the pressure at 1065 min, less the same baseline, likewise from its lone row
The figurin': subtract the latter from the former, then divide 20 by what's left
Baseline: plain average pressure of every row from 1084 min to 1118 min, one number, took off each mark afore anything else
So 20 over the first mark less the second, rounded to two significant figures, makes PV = 5.1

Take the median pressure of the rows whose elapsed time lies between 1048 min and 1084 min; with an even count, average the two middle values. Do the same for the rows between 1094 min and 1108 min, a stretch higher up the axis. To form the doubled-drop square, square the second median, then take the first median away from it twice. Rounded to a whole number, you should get 722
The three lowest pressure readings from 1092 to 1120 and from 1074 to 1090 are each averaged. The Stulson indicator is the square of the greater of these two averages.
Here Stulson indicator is 508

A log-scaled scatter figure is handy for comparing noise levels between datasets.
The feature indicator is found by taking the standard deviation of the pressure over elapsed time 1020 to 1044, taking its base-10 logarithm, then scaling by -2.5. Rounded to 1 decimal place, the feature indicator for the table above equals -1.8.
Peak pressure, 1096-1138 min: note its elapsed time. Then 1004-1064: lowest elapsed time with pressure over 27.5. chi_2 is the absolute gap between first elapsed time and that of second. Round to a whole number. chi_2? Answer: 70 min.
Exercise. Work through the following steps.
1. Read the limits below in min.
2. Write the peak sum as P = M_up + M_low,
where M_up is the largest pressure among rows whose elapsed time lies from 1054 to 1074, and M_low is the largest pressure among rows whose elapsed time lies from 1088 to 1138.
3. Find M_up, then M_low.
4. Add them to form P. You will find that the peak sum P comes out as 60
